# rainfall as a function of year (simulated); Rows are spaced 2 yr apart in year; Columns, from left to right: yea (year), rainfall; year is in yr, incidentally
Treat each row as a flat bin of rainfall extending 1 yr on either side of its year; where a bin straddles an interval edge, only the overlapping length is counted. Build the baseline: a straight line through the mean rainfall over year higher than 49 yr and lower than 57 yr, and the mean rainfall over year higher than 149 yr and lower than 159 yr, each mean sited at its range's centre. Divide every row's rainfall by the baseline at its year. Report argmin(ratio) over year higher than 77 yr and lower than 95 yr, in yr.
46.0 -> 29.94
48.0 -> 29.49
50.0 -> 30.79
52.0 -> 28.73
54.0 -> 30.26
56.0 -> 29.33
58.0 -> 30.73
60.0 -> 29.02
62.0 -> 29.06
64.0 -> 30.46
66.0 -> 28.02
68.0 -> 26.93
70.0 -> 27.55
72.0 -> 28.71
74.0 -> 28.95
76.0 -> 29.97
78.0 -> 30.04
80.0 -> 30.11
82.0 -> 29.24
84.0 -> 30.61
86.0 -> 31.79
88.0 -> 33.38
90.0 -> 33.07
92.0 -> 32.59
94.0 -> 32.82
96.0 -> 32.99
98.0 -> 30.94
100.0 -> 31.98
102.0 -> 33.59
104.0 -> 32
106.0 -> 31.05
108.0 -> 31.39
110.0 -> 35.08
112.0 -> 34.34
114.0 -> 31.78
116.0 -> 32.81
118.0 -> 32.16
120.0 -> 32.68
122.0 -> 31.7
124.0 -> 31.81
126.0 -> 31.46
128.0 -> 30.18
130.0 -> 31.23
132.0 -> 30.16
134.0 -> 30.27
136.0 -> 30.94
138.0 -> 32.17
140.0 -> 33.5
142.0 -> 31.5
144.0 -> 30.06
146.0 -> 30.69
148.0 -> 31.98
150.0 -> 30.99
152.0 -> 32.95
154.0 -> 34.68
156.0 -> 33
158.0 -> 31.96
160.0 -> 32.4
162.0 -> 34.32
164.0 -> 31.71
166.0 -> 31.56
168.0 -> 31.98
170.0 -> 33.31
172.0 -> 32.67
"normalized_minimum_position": 82.0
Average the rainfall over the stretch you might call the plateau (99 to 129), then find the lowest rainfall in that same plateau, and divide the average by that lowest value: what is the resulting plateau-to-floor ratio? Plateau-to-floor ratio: 1.07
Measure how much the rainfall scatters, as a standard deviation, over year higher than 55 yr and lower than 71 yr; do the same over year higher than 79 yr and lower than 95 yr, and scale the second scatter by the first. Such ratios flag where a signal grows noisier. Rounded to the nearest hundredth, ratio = 1.15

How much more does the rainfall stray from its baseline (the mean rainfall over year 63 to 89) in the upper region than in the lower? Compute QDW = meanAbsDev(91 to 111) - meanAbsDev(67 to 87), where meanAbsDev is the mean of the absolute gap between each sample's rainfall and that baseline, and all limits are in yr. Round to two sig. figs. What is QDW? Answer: 1.7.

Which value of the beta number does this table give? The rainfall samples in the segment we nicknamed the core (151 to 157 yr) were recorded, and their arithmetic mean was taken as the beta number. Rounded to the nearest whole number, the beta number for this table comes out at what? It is 34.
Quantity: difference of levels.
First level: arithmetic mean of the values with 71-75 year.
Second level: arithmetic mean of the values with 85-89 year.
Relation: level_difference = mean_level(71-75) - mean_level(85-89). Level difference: -3.8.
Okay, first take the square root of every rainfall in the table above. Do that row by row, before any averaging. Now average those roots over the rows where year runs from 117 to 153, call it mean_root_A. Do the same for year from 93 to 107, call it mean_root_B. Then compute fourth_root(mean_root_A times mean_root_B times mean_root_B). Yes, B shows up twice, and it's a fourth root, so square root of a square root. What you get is 3.67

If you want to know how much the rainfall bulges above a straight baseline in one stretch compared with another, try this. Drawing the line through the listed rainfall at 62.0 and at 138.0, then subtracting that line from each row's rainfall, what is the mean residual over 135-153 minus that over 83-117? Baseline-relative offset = -2.6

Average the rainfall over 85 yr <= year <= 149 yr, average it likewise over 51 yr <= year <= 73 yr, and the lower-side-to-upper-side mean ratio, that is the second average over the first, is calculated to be 0.91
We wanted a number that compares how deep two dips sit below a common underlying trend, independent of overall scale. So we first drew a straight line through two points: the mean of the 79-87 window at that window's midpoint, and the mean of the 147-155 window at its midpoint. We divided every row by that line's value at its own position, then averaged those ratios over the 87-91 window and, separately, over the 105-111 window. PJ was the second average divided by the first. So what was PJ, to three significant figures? 0.959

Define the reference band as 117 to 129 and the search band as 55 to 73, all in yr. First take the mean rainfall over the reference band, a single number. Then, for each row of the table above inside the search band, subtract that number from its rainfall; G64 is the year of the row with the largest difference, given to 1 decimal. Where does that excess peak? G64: 58.0 yr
